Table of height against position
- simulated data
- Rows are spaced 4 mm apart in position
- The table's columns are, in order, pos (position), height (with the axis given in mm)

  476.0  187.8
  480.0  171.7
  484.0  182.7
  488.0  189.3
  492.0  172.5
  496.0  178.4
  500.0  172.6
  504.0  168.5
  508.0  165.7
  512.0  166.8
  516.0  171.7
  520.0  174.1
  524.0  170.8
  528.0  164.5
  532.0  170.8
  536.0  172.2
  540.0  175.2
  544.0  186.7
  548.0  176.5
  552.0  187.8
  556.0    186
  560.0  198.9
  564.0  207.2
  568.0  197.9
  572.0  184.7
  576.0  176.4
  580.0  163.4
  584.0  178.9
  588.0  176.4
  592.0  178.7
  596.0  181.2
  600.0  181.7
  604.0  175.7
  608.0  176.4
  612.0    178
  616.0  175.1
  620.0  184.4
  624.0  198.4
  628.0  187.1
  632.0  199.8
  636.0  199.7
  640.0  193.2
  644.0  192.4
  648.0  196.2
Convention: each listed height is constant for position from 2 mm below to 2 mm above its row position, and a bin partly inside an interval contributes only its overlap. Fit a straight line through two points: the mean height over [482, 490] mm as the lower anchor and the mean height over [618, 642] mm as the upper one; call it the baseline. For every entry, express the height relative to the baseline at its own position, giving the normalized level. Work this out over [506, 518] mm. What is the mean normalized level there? 0.90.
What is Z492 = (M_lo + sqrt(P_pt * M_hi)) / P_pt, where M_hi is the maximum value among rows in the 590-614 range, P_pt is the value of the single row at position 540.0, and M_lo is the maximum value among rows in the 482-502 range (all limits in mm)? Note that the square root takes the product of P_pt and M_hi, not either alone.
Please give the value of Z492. 2.10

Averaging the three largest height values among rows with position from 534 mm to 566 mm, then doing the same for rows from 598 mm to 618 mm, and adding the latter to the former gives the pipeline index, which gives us 377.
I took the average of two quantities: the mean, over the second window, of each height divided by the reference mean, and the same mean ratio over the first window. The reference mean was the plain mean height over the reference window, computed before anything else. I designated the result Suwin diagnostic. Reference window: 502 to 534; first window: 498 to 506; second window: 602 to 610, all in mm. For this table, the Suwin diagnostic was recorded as 1.02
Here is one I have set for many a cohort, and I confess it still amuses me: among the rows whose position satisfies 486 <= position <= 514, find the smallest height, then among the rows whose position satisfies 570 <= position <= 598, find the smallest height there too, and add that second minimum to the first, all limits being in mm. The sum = 329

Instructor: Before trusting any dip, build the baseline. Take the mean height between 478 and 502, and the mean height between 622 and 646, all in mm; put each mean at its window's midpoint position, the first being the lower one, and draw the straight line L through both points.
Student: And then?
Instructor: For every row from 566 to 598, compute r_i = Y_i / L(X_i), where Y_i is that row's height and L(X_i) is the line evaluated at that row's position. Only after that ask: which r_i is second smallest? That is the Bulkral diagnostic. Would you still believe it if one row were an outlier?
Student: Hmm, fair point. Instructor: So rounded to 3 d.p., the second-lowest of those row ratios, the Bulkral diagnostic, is 0.930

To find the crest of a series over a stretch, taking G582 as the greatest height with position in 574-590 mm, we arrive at 178.9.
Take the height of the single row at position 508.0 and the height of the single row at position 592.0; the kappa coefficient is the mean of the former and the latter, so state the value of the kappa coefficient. 172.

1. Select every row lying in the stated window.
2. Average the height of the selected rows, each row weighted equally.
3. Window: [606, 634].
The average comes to 186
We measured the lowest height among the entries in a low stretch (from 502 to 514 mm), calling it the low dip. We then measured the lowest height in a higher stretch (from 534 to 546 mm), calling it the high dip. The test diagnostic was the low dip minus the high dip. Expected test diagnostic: -6.5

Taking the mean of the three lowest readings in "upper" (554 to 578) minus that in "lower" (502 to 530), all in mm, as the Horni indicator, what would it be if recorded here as 17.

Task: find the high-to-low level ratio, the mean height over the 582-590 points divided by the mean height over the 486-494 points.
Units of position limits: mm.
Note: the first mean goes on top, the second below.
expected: 0.98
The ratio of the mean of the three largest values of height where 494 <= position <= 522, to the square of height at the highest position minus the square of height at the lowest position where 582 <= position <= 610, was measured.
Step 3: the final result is -0.20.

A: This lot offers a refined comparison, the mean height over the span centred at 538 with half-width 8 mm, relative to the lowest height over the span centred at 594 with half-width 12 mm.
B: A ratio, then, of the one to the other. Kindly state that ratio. 1.00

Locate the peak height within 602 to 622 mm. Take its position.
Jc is 620.0 mm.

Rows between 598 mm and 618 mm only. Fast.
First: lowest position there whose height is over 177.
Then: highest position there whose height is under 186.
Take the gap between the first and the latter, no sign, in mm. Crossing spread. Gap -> 16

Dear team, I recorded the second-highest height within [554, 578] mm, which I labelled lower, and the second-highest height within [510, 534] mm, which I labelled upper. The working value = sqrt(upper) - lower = -186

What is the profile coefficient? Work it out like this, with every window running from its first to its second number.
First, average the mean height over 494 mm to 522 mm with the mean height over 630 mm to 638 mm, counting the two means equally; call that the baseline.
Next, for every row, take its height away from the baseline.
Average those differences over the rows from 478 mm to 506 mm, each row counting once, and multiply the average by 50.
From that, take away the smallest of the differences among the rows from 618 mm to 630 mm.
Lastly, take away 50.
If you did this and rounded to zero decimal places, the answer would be 408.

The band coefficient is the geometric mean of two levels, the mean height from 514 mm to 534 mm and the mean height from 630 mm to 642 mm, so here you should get 183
